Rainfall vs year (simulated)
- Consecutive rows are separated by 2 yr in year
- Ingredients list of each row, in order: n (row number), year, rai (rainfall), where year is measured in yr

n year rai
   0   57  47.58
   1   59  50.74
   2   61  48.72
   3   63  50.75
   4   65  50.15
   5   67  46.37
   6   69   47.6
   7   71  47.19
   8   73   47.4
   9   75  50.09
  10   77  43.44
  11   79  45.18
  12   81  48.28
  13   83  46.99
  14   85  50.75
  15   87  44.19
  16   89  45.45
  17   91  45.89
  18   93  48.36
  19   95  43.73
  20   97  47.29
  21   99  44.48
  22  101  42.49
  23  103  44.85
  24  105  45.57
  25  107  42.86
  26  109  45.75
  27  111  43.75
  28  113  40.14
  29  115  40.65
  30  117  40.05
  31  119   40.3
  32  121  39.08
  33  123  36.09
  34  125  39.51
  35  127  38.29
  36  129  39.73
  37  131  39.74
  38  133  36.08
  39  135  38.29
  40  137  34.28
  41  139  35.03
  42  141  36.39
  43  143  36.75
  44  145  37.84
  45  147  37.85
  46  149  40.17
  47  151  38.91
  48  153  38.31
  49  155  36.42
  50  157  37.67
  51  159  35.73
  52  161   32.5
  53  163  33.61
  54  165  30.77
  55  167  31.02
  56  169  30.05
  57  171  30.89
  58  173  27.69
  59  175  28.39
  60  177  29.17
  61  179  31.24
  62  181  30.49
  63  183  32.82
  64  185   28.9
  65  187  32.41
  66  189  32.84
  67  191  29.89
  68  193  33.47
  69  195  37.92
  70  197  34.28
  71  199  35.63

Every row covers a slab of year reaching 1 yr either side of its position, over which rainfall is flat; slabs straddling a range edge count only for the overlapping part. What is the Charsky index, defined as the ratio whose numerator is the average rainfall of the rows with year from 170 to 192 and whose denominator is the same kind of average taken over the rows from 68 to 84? 0.65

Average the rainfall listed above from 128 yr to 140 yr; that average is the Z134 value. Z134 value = 37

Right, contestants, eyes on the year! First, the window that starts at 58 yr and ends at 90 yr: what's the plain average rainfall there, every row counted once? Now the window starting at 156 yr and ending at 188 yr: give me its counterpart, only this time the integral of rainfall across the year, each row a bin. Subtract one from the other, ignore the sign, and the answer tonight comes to 959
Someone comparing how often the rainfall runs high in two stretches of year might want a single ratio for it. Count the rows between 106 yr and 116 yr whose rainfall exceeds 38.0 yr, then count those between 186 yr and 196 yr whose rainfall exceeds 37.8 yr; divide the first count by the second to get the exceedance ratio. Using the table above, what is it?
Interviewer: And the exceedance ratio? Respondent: 5.00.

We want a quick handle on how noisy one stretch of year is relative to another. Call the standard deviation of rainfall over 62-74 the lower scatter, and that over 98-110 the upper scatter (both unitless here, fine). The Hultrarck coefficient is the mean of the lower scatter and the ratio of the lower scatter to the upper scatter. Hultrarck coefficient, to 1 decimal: 1.5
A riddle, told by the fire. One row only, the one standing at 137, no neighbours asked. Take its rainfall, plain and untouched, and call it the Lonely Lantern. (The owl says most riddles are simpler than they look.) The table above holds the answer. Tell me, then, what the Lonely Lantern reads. 34.28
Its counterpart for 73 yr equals 47.4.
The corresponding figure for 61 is 48.72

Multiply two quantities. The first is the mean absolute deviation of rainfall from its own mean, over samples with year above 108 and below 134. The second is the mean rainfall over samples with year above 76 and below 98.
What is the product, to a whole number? 79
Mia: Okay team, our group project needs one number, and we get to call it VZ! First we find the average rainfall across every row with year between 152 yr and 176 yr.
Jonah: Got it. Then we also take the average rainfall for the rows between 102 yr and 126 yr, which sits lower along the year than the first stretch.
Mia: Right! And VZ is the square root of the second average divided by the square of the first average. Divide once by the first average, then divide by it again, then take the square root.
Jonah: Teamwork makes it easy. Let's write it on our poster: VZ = 0.197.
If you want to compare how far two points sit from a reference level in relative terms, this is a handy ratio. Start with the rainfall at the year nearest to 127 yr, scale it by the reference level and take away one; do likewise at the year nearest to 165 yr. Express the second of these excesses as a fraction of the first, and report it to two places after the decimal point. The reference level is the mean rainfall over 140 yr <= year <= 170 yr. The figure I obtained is -1.79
